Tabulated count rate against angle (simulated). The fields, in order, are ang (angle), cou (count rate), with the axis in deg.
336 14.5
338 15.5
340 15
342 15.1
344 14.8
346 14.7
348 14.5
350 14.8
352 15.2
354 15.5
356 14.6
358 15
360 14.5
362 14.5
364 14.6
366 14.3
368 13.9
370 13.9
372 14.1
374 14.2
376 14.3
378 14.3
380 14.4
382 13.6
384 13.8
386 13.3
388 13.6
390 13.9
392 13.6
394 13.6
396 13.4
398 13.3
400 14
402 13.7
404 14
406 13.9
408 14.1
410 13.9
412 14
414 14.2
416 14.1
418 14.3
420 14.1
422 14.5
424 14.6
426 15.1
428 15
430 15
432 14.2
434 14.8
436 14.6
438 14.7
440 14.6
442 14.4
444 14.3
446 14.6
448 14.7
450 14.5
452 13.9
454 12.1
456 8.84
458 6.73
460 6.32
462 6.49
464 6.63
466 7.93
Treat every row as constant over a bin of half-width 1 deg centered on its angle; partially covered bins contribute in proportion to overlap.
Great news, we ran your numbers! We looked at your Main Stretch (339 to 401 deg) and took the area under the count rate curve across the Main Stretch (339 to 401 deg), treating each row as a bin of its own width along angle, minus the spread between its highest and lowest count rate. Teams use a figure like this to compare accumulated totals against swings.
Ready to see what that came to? 882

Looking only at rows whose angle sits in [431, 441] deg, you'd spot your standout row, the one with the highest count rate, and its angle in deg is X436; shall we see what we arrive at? 434 deg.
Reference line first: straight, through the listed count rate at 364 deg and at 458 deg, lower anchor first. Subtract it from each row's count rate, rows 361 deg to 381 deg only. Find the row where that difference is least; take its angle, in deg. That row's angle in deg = 368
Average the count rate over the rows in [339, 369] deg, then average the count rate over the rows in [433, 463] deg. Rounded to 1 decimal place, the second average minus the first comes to -2.4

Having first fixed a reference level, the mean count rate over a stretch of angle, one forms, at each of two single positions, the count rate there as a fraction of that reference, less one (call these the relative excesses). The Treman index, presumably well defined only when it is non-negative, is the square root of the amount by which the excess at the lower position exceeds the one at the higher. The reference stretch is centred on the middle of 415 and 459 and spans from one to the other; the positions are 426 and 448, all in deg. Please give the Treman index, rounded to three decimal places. 0.170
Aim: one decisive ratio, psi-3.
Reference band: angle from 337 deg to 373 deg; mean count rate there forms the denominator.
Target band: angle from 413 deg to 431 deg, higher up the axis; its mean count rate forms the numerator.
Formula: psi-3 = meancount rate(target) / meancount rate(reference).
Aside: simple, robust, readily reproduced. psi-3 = 0.99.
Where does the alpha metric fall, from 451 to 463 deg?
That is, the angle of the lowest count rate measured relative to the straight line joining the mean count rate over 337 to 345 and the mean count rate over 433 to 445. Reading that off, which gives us 460 deg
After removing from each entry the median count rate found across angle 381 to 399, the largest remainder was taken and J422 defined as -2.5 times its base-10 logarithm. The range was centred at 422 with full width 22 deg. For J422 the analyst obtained -0.44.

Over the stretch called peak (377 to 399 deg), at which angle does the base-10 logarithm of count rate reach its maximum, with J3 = 380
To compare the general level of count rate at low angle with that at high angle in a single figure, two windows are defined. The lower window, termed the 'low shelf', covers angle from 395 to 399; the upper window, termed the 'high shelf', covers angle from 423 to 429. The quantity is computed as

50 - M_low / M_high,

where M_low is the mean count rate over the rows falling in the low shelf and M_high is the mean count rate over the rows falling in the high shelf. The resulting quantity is 49.1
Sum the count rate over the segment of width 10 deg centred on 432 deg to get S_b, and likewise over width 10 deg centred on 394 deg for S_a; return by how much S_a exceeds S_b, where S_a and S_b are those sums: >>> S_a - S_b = -6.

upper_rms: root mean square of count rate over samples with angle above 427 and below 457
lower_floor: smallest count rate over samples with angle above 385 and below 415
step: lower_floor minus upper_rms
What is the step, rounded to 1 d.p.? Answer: -0.8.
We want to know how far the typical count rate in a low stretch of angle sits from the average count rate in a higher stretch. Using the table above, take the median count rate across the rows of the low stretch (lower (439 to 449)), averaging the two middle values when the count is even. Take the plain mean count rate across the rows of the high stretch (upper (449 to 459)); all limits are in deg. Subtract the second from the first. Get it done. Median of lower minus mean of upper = 3.39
